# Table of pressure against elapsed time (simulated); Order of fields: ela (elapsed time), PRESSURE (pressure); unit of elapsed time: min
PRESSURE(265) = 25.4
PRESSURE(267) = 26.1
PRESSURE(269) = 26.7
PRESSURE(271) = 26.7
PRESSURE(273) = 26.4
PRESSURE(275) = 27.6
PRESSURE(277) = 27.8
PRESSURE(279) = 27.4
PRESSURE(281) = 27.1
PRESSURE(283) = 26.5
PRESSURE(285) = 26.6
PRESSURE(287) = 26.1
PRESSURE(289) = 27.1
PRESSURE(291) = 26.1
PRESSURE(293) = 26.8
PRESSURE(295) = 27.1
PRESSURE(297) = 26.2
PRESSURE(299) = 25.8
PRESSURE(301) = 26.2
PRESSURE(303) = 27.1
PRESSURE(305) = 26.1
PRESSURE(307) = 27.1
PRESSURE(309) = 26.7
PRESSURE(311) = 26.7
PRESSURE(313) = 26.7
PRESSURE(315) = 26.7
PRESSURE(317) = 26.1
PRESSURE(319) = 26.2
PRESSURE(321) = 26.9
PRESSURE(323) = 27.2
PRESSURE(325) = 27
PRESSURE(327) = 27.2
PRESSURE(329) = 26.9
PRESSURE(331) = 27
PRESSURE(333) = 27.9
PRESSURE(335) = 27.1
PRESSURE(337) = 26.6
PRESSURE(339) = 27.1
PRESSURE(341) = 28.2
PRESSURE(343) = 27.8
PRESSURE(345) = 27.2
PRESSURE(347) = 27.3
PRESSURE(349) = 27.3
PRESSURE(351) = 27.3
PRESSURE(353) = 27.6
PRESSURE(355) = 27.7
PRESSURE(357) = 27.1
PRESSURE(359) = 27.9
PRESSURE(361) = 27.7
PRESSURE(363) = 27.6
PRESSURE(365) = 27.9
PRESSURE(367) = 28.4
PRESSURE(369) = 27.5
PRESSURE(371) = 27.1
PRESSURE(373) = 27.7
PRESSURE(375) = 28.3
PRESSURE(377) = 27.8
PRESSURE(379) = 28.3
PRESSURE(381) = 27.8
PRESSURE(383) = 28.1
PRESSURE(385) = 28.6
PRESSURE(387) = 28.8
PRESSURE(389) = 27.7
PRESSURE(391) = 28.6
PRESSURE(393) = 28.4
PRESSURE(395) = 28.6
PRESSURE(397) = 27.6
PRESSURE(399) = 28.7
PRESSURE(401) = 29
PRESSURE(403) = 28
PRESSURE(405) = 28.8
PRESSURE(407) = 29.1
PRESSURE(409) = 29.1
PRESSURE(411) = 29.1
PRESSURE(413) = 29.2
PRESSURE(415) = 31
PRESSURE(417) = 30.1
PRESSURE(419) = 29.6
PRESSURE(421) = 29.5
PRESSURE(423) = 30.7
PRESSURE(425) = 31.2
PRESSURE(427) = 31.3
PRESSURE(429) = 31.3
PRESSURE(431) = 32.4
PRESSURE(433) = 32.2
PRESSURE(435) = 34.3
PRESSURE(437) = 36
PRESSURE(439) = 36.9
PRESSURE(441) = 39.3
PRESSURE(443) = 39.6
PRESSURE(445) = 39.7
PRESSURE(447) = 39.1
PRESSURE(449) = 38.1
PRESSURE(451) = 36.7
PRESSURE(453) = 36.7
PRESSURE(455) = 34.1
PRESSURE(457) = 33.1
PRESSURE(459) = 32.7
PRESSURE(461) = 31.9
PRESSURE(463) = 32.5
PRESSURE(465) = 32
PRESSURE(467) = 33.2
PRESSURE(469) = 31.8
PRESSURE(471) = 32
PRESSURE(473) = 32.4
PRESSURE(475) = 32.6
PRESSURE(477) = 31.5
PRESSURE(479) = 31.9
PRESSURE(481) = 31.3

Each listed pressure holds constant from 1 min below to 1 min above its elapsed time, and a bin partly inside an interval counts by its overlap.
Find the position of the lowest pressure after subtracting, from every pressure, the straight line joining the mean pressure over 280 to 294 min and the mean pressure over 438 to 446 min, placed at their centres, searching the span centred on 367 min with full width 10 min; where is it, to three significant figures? 371 min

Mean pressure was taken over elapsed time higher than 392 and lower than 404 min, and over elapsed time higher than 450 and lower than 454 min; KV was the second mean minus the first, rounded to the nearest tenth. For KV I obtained 8.3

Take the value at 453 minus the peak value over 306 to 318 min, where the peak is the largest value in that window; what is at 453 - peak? 9.6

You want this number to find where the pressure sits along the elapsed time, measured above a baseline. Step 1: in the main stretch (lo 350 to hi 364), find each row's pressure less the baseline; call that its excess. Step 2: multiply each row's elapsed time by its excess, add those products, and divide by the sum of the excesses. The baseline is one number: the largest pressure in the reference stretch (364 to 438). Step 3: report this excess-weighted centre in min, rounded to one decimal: 357.0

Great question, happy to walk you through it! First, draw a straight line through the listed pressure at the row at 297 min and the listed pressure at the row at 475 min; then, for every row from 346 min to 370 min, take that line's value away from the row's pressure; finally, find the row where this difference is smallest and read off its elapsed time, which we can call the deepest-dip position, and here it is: 369 min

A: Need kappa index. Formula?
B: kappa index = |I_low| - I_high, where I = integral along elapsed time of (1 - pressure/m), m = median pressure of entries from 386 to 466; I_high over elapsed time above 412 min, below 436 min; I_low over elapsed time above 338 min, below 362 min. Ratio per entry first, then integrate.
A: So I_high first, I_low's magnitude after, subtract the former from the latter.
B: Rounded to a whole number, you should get 3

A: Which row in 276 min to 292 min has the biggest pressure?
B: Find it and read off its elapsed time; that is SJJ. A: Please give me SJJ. 277 min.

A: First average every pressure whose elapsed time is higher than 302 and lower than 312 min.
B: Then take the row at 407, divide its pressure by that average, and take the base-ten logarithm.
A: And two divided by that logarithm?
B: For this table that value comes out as 54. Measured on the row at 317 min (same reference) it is -190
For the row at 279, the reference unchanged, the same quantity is 189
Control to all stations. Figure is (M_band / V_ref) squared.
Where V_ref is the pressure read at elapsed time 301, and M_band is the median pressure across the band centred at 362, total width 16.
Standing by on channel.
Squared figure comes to 1.12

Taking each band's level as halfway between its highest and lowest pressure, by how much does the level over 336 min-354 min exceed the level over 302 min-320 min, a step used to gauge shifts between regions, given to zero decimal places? 1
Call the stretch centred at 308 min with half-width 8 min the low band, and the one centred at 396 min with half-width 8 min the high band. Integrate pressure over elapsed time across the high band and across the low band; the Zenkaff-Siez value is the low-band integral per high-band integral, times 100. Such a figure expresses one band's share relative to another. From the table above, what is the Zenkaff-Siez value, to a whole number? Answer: 94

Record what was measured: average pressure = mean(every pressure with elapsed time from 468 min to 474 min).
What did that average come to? 32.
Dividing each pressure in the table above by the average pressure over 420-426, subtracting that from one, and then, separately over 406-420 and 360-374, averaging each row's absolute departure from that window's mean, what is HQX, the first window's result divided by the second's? 2.1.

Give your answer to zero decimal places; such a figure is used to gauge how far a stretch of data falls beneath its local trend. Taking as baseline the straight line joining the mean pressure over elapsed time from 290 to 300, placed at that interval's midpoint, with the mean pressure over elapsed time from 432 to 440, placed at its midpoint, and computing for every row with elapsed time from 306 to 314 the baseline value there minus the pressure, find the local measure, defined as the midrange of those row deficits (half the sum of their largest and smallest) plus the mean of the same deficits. 1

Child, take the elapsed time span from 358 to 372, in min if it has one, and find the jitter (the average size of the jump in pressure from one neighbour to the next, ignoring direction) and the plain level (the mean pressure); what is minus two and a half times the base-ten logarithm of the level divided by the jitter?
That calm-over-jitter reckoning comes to -4.6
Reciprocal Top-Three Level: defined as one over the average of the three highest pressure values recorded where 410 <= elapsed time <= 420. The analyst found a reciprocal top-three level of 0.033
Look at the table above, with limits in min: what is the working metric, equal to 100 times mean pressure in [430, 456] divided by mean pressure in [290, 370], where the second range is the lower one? 135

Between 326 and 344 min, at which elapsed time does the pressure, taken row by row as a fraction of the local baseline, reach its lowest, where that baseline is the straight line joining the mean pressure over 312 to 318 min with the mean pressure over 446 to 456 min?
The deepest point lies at 337 min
